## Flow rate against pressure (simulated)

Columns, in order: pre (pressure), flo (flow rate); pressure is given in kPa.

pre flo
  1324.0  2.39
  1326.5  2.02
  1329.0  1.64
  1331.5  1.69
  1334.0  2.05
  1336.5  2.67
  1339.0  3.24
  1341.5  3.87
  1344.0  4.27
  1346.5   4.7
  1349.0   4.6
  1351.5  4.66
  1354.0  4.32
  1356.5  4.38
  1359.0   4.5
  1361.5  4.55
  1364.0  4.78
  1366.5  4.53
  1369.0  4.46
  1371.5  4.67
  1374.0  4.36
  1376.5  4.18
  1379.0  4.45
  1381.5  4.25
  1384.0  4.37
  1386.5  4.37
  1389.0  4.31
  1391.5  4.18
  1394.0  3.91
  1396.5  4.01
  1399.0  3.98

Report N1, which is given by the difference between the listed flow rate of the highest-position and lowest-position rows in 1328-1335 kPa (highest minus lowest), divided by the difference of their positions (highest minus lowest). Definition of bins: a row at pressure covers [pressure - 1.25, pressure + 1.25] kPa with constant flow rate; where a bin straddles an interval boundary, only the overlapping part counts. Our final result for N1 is 0.08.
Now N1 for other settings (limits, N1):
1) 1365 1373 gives 0.03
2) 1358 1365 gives 0.06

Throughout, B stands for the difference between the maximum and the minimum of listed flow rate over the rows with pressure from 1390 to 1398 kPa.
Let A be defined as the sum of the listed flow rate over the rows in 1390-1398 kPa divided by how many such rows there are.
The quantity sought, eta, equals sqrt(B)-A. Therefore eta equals -3.51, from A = 4.03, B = 0.27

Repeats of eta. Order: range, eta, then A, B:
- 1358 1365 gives -4.08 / 4.61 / 0.28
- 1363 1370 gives -4.02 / 4.59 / 0.32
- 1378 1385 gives -3.91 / 4.36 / 0.20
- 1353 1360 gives -3.98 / 4.40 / 0.18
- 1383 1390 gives -4.11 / 4.35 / 0.06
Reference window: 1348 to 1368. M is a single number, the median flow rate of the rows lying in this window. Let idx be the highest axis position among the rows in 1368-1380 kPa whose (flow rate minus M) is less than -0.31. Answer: 1376.5 kPa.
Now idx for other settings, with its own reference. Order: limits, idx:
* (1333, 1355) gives 1341.5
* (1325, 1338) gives 1336.5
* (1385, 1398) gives 1396.5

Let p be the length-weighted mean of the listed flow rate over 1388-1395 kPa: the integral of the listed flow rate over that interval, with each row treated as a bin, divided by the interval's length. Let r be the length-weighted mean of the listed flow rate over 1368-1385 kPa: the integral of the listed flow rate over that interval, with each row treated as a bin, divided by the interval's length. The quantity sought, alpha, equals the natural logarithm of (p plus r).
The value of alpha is 2.14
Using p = 4.1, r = 4.4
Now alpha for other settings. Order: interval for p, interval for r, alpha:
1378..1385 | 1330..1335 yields 1.82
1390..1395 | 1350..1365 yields 2.15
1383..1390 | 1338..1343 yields 2.07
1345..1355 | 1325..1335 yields 1.86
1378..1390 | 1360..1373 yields 2.19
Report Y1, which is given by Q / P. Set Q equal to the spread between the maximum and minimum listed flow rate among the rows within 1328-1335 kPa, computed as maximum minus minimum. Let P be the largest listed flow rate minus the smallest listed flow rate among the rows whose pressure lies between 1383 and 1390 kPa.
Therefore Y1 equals 7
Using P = 0.06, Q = 0.41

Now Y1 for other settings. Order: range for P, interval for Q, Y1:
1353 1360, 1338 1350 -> 8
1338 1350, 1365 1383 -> 0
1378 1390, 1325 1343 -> 11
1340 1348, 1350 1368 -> 1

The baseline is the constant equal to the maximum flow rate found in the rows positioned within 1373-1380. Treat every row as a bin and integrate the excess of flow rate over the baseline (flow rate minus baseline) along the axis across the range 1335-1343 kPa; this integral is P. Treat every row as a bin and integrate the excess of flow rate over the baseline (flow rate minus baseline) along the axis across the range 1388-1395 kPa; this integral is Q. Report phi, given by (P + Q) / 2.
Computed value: -5.9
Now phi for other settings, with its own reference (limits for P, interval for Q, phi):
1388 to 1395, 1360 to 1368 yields -0.5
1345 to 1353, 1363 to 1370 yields 1.2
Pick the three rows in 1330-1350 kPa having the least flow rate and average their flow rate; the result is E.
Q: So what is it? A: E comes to 2.14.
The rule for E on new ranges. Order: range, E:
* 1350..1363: 4.40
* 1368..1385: 4.26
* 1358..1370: 4.50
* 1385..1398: 4.03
